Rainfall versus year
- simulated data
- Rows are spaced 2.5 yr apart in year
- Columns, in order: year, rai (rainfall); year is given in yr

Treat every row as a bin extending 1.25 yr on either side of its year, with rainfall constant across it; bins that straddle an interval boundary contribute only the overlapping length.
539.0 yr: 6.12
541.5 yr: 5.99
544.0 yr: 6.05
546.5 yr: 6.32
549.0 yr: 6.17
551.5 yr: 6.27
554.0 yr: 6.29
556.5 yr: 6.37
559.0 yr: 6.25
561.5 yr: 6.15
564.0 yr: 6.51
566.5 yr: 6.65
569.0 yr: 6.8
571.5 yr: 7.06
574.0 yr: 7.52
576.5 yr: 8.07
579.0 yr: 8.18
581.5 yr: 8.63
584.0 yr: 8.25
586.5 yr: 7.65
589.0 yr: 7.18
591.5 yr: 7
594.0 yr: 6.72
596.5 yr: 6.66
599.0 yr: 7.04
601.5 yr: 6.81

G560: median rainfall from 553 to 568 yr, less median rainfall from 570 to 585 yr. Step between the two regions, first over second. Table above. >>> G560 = -1.8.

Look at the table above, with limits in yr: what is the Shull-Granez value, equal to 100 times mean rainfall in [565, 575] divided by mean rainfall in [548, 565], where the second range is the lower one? 111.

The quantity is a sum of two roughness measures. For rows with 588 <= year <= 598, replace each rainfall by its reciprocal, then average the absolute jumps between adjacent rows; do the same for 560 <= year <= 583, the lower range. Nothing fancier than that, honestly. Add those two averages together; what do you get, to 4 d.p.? 0.0095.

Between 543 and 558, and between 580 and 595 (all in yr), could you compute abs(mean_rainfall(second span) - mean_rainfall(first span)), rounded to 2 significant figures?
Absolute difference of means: 1.3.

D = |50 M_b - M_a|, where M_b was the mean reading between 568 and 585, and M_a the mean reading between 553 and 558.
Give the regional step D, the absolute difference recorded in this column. 383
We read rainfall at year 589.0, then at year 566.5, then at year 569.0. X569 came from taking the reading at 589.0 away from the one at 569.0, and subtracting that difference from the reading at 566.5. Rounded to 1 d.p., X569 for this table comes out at 7.0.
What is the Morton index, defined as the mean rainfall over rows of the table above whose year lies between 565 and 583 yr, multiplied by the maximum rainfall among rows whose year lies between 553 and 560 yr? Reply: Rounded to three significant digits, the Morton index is 48.1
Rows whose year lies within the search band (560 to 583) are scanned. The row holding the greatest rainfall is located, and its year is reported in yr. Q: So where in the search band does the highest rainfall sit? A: 581.5 yr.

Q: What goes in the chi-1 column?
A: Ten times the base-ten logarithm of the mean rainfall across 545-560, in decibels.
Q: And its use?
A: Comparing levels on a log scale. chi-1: 8.0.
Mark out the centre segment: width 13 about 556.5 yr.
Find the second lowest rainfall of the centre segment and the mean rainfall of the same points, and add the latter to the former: 12.5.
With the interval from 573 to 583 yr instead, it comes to 16.2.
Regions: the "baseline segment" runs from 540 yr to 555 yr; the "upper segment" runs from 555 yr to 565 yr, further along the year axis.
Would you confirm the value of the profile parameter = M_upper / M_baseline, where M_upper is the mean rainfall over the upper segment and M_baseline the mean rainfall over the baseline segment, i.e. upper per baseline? 1.02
